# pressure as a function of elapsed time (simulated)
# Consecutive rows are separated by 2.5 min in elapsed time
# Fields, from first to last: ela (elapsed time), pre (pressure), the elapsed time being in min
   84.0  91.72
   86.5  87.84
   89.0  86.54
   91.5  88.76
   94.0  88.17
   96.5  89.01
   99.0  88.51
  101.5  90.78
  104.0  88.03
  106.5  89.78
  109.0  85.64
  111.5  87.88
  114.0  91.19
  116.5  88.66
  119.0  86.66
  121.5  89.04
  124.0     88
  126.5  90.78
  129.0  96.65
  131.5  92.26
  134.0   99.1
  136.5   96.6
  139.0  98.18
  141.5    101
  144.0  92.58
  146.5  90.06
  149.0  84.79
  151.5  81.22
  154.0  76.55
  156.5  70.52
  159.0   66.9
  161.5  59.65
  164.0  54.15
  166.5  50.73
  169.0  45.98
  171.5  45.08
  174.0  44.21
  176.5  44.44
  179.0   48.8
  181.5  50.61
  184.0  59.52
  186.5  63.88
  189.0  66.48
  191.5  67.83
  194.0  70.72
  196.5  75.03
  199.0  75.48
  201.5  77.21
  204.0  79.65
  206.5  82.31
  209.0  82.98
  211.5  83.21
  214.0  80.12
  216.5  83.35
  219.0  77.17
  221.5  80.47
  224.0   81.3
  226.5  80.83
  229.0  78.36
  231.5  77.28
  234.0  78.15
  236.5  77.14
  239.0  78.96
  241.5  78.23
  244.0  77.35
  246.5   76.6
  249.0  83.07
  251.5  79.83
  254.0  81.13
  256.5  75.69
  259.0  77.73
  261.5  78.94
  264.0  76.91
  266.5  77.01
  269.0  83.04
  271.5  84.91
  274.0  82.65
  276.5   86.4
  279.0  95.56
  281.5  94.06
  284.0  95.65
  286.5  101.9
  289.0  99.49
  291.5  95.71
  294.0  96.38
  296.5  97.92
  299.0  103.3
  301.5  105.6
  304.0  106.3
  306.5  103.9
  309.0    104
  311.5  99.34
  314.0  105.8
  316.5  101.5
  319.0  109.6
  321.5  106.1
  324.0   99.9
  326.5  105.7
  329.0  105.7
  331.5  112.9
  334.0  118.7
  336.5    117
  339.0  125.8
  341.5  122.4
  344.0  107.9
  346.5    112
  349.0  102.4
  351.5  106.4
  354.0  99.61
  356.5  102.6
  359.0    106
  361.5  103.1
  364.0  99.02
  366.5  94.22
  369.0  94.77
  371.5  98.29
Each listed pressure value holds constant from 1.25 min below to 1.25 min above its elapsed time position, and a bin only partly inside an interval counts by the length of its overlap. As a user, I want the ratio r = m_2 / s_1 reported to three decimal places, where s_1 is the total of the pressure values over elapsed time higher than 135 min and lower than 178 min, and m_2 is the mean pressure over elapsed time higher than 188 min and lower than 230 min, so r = 0.065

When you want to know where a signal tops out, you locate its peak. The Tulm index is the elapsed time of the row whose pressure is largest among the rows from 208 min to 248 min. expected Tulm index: 216.5 min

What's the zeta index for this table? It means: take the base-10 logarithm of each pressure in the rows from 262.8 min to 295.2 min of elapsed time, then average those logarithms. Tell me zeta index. 1.95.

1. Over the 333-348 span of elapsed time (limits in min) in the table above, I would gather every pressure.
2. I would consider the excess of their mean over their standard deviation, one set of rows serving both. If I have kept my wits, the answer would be 111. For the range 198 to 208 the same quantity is 76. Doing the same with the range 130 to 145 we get 93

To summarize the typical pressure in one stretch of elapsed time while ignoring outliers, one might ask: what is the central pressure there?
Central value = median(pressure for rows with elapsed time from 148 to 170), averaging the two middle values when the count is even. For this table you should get 67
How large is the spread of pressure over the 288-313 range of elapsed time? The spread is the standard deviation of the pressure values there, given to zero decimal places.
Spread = 4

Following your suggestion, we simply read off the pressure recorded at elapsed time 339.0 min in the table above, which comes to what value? 125.8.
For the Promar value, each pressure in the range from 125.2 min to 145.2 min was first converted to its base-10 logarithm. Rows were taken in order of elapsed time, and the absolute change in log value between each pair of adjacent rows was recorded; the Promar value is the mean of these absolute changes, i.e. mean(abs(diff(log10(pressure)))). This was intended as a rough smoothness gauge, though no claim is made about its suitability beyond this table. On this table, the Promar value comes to 0.021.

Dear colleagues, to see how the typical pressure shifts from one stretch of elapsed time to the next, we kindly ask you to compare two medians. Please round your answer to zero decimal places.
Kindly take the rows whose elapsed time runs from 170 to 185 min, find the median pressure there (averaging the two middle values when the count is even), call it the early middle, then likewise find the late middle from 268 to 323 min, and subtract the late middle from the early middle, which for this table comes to -52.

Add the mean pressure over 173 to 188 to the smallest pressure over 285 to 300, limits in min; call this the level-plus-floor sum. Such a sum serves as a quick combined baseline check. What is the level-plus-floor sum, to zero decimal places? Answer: 148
